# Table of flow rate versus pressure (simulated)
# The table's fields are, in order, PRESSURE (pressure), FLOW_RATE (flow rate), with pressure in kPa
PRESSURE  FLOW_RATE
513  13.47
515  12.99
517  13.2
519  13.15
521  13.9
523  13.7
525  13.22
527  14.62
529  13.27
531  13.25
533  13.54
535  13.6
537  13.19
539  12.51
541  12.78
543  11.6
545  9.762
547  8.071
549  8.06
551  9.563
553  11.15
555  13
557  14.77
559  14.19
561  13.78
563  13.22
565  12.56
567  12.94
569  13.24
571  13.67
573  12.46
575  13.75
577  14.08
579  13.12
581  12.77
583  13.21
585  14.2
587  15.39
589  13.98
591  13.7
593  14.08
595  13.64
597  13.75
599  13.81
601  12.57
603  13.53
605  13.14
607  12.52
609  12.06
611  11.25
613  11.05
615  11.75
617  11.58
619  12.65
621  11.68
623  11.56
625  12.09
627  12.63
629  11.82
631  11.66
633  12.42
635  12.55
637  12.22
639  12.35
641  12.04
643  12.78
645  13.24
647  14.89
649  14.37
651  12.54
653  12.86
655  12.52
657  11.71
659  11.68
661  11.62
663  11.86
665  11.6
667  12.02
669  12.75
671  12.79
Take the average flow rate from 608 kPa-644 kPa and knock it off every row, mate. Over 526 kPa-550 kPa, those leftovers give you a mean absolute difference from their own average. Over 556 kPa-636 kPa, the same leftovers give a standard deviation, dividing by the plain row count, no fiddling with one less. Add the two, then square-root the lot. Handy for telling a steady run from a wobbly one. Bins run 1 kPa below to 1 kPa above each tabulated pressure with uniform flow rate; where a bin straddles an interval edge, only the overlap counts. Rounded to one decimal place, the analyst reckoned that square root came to 1.7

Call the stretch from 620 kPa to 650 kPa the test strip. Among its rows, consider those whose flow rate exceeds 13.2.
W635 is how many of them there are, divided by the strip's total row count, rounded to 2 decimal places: 0.20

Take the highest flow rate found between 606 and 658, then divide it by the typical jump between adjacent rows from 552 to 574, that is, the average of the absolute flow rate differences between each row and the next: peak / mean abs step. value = 18.3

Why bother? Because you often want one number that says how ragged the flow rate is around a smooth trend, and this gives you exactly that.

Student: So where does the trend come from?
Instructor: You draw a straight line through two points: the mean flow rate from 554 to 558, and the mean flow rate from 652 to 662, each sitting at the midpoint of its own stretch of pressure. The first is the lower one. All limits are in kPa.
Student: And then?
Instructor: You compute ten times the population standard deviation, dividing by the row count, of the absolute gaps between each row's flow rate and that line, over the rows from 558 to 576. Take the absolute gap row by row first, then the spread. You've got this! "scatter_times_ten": 4.0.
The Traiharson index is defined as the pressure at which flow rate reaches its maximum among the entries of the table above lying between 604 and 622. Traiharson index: 605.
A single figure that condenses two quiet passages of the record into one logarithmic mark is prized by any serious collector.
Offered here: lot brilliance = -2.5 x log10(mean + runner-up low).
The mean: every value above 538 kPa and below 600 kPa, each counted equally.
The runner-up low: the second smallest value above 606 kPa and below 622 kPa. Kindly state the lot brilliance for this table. -3.45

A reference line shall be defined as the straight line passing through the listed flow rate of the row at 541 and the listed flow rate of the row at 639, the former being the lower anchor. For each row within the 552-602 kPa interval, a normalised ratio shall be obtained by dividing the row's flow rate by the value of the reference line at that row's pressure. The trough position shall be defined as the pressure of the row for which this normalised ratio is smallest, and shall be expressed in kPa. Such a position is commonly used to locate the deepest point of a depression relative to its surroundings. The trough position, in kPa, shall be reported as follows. 553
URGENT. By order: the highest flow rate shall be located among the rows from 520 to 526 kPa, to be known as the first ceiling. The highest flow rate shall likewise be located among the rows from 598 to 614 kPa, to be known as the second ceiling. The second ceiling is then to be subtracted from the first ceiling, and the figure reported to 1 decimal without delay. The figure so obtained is 0.1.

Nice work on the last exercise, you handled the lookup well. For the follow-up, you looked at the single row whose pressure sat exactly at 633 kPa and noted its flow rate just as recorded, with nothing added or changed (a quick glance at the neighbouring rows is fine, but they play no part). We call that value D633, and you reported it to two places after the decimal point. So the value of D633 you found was 12.42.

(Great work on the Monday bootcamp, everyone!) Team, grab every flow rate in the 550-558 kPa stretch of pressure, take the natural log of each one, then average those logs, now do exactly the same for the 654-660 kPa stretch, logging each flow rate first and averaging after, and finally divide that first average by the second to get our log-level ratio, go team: 1.00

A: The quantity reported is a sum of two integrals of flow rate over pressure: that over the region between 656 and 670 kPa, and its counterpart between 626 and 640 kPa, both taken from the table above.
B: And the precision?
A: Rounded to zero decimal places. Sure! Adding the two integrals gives 338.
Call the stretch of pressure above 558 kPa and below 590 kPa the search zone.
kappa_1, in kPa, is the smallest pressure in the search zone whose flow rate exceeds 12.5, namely 559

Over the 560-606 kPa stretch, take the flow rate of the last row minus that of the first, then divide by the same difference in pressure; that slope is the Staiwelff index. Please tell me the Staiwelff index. -0.015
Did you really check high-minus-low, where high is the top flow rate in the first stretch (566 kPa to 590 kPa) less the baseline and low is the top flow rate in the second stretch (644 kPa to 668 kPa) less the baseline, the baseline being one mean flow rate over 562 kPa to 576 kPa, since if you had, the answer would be 0.50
